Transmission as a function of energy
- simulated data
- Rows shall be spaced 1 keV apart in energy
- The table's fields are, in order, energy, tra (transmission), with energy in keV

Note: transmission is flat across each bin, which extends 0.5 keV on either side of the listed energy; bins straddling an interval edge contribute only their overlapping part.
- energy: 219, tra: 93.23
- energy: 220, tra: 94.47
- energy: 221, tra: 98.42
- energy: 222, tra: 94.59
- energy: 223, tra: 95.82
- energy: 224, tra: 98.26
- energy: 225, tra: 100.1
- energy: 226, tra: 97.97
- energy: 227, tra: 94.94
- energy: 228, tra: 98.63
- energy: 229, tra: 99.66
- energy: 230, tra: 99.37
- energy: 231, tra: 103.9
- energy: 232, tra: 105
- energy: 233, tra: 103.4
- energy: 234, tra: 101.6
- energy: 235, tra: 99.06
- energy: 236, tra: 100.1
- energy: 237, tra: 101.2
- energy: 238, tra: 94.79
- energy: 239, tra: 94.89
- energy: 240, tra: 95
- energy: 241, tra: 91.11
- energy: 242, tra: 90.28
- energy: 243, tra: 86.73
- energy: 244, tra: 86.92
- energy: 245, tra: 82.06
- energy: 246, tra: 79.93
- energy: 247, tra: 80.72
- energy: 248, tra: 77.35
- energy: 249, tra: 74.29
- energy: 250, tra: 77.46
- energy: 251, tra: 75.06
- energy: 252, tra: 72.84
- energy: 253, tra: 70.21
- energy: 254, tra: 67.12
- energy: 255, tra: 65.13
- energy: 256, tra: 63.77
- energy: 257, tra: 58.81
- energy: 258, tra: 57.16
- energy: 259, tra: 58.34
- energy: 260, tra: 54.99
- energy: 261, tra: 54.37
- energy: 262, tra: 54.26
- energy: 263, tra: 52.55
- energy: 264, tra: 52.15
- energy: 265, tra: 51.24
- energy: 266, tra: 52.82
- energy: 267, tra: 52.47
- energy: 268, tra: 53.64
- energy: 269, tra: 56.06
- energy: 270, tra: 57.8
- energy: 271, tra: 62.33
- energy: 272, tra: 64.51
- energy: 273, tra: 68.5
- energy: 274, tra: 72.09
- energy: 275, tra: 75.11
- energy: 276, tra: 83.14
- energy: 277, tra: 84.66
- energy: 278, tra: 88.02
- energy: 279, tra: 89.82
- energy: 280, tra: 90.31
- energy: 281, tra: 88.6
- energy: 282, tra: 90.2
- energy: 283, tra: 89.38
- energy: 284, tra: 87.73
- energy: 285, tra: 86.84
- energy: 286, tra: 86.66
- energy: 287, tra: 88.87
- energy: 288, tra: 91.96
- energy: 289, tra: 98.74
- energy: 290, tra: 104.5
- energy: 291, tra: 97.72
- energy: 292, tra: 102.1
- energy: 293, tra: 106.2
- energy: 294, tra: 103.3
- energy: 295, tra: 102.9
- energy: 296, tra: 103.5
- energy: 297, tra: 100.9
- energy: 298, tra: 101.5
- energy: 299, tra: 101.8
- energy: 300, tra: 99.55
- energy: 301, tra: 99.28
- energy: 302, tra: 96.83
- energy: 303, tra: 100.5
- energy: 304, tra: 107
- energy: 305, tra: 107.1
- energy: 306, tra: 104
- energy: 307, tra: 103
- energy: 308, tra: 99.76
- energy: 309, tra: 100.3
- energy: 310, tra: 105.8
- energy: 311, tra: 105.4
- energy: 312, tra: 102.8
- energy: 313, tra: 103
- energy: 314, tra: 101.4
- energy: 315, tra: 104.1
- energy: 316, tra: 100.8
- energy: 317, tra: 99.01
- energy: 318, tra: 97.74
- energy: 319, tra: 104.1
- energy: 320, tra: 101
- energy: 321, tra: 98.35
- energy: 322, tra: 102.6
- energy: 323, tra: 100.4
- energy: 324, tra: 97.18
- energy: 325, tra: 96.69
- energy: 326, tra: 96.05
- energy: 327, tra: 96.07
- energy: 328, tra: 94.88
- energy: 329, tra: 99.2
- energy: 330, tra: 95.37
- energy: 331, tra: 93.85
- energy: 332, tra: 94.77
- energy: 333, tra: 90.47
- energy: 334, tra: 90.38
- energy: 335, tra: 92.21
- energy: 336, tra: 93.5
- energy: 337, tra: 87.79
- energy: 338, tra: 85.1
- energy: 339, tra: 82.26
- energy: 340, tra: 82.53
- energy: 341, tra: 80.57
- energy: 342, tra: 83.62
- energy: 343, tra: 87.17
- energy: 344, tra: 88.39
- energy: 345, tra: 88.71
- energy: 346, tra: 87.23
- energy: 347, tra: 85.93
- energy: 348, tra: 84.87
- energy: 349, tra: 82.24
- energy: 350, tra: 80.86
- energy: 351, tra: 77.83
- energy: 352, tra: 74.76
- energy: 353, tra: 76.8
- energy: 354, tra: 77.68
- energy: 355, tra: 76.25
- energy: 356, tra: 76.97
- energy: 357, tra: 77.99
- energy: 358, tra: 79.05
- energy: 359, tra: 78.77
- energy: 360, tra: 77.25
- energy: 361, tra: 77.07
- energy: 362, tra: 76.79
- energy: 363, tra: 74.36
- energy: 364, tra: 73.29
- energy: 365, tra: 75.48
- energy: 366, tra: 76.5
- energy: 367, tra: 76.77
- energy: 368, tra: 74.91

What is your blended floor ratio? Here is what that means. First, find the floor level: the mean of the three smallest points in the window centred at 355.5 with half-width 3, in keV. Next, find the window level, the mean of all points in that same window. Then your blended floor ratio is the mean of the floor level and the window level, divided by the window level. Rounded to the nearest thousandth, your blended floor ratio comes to 0.995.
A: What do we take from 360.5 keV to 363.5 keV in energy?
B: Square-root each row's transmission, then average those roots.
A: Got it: 8.7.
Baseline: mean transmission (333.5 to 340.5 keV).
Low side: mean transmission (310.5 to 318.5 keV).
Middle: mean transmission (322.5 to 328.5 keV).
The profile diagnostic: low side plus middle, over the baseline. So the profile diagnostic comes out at 2.27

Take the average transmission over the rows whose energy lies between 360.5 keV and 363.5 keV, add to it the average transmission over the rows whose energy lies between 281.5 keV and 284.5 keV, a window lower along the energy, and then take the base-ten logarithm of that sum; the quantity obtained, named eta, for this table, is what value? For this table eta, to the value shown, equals 2.22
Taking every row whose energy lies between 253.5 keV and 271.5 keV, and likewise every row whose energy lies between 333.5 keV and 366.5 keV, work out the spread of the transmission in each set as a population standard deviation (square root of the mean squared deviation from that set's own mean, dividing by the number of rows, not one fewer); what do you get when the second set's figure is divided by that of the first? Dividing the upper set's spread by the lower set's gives 1.2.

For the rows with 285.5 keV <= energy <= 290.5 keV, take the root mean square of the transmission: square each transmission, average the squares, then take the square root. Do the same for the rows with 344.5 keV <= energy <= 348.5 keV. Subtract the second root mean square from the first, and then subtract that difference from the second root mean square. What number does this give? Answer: 79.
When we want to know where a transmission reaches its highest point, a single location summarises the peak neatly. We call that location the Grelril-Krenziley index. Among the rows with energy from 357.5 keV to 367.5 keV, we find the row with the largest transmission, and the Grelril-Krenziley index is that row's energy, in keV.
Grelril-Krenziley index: 358 keV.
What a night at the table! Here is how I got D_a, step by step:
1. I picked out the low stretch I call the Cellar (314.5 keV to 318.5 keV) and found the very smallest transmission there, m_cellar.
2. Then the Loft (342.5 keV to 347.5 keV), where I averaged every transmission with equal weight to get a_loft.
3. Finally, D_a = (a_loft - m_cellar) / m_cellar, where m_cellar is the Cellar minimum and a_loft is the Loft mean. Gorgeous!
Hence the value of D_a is -0.10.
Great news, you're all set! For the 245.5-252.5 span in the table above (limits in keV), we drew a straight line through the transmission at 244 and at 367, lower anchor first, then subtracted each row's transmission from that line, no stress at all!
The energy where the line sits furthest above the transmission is 252 keV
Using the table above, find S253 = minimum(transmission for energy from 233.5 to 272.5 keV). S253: 51.24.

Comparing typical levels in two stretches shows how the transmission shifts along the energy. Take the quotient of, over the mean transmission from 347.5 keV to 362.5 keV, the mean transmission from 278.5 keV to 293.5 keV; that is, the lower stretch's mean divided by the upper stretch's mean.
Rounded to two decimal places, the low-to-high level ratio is 1.19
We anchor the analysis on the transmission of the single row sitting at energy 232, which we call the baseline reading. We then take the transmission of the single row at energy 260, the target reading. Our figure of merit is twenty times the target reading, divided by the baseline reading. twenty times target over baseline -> 10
